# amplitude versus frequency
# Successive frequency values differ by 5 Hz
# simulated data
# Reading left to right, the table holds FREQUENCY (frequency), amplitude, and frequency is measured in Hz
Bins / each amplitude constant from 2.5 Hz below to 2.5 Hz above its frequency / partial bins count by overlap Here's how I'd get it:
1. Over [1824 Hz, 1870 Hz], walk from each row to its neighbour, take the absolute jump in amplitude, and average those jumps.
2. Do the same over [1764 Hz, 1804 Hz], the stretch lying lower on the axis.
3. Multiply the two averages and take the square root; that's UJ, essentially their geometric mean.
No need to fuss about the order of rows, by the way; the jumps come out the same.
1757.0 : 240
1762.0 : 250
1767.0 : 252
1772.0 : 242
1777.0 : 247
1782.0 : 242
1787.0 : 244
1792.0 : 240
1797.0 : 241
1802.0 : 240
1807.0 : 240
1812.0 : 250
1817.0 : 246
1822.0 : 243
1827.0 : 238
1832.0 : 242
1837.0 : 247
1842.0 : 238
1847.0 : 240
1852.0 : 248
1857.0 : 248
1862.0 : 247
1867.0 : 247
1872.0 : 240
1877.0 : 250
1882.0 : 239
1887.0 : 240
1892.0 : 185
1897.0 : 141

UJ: 3.8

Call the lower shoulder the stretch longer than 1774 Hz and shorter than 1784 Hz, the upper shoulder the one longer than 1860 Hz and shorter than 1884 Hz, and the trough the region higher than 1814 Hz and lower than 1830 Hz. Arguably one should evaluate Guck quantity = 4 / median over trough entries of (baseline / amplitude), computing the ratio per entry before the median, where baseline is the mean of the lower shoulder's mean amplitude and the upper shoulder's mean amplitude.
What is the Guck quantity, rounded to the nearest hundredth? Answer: 3.97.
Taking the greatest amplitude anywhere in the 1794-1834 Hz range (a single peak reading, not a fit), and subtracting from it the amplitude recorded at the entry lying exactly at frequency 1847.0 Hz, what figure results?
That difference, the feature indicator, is 10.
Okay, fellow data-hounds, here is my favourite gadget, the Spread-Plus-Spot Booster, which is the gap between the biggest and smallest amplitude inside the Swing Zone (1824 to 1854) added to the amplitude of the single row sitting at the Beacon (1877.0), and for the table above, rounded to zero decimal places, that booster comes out 260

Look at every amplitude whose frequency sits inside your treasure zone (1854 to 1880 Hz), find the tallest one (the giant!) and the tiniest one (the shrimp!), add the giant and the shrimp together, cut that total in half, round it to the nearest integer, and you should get 245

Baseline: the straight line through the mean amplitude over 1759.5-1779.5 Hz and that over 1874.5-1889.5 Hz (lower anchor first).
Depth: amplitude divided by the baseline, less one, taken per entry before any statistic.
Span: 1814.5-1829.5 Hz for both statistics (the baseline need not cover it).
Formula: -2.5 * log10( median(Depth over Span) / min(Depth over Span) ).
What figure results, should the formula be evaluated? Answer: 1.2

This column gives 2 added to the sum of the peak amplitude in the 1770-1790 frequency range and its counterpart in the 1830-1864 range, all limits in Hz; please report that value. 497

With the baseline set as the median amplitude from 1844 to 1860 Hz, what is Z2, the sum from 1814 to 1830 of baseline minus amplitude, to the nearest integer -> 17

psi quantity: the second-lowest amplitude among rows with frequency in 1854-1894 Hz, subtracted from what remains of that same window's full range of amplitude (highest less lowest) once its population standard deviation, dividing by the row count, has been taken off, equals -194.0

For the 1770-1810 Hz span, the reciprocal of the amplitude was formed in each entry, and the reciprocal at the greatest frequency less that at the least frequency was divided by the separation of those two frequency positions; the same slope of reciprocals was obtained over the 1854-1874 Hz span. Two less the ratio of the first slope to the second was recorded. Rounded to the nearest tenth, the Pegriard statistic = 1.9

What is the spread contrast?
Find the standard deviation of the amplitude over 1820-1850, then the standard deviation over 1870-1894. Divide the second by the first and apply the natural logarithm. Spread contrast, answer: 2.0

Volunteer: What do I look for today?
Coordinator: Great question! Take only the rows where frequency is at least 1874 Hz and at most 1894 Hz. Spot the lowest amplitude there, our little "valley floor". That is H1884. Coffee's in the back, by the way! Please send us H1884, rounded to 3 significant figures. 185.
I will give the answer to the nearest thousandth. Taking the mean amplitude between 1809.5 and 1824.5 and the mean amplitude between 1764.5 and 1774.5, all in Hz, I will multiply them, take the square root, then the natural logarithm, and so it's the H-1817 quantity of 5.508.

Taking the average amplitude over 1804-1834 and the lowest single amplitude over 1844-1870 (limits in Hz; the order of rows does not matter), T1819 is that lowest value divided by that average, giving 0.987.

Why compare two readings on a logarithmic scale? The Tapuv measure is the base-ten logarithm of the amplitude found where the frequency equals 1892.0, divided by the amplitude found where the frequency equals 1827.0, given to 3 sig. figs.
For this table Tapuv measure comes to -0.109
